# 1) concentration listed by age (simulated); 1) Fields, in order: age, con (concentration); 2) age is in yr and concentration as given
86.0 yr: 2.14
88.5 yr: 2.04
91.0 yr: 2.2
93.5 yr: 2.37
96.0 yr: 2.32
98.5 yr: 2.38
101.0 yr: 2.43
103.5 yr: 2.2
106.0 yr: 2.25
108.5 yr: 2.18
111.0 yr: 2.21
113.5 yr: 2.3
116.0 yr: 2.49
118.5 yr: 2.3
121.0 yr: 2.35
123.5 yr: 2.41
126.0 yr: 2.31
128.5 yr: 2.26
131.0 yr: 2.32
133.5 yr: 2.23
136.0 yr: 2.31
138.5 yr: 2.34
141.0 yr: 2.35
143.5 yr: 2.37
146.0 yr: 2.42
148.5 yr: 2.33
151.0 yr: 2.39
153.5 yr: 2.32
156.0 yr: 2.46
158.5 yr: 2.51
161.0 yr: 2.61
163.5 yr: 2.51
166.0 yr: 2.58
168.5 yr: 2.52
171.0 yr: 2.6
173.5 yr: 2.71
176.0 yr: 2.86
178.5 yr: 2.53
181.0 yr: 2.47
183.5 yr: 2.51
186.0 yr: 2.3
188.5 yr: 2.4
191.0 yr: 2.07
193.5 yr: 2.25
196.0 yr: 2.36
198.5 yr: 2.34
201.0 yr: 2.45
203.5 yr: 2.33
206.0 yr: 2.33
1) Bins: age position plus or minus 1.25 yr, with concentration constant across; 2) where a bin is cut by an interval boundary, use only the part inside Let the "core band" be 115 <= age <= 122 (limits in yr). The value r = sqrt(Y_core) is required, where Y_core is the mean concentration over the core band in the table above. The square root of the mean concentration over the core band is 1.54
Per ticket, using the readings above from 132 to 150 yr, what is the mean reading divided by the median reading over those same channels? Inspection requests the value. 1.00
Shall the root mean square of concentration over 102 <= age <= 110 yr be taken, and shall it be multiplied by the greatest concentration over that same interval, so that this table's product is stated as 5.0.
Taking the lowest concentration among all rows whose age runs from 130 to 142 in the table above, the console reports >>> 2.23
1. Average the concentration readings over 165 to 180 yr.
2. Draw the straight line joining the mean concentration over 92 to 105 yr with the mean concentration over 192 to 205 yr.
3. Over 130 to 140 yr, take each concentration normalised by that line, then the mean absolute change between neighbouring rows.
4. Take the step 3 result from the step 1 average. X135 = 2.60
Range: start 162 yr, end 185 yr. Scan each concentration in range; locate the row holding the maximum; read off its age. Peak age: 176.0 yr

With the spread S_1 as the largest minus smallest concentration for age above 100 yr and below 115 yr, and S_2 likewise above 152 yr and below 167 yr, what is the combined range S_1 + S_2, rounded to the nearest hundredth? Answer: 0.54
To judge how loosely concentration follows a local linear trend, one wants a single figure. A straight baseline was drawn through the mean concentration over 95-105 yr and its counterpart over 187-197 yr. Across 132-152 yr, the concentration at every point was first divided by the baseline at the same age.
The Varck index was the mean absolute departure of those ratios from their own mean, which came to 0.018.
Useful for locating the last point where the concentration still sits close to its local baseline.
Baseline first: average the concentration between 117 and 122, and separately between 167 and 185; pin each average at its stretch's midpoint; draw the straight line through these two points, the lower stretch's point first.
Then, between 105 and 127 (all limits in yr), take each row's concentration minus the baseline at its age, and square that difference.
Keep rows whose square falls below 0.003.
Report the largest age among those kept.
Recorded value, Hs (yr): 126.0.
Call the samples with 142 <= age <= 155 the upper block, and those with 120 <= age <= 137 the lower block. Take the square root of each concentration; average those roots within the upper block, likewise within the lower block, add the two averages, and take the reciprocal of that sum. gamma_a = 0.327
